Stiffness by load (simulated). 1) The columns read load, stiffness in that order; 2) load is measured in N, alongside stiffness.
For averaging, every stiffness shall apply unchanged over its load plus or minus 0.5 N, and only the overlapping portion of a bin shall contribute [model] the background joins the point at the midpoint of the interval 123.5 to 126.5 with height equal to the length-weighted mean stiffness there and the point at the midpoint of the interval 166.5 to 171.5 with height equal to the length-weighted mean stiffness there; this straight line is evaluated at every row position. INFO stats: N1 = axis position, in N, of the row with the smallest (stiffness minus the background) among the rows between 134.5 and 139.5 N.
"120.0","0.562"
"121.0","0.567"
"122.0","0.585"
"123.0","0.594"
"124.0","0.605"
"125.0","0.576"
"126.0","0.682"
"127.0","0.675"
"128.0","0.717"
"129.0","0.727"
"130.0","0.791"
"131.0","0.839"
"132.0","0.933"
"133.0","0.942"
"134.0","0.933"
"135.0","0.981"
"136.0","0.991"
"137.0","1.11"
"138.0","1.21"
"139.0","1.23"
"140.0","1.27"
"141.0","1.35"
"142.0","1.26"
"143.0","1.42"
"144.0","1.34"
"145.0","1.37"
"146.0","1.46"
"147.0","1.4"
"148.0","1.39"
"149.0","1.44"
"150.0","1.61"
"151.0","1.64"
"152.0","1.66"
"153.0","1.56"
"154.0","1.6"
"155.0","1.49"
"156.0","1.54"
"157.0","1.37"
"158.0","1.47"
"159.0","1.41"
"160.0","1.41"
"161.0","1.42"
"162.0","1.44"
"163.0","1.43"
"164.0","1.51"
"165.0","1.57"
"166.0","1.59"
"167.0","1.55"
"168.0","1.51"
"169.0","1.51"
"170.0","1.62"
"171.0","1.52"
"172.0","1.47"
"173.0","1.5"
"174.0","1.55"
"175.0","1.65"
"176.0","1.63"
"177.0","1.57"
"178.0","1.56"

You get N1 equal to 136.0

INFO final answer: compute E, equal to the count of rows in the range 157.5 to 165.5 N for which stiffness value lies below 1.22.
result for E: 0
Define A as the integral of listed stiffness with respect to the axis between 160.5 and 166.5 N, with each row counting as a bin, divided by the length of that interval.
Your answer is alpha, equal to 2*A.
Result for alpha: 3.0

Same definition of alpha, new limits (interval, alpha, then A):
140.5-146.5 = 2.7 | 1.4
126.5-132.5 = 1.6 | 0.8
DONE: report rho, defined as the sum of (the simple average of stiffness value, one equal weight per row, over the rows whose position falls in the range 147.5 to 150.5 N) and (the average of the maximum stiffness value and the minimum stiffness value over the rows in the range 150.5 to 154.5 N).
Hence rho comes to 3.09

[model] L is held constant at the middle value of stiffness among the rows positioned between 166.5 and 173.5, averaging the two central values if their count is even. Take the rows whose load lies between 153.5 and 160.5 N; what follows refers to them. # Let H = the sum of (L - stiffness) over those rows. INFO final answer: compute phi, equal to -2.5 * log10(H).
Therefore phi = 1.4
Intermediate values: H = 0.3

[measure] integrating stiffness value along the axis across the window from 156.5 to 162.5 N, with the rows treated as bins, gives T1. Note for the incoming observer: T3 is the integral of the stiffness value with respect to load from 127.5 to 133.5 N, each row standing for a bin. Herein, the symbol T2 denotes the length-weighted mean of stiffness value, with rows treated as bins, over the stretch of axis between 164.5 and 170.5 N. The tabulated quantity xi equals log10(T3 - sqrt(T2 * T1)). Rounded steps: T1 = 8.5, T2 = 1.6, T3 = 4.95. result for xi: 0.12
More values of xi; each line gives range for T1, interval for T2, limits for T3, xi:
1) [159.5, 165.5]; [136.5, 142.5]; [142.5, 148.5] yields 0.71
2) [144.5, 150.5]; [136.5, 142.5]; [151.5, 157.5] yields 0.77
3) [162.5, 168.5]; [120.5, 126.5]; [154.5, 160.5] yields 0.80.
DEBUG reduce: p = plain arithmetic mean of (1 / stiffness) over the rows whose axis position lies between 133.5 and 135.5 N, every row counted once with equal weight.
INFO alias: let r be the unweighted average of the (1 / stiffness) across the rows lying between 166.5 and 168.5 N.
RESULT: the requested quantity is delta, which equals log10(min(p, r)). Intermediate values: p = 1.05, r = 0.65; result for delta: -0.185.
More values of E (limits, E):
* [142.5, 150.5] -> 0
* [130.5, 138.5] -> 8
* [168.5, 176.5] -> 0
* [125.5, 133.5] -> 8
